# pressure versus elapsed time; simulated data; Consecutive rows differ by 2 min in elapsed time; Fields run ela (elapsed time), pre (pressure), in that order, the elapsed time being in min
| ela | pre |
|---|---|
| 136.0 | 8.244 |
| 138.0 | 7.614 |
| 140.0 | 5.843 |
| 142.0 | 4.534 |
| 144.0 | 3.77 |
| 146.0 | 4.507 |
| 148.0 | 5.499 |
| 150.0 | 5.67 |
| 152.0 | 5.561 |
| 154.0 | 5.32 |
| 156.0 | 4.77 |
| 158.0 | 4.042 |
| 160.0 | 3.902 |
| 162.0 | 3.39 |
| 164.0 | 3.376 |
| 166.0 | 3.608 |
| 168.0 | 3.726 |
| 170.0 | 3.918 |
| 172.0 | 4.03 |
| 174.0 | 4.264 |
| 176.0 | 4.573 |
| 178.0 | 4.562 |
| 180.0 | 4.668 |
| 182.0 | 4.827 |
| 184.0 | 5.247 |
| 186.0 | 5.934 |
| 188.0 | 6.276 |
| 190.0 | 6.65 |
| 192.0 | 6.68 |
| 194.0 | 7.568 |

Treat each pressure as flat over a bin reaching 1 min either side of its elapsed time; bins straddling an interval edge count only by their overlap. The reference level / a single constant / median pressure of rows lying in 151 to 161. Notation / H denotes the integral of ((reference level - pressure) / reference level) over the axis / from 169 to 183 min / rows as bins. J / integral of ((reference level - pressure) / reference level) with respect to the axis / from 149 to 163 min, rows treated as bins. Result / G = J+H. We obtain 1.38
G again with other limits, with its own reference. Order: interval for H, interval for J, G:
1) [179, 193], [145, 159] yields -3.72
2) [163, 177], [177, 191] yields 0.47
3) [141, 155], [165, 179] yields 1.36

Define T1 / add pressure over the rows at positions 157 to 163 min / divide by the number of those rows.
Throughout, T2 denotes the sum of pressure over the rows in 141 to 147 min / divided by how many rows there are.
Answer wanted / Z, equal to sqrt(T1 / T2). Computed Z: 0.94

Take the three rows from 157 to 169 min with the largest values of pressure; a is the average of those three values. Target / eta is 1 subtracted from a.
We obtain 2.9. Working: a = 3.9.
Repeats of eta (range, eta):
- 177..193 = 5.5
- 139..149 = 4.3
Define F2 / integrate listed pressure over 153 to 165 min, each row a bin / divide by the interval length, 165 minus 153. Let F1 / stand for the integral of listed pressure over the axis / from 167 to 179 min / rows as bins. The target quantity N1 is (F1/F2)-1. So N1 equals 11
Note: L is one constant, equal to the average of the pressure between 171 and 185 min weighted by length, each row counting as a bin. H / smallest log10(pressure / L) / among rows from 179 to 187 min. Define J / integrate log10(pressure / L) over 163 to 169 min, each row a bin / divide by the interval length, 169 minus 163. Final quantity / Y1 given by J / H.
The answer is -16.3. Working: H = 0.01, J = -0.11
